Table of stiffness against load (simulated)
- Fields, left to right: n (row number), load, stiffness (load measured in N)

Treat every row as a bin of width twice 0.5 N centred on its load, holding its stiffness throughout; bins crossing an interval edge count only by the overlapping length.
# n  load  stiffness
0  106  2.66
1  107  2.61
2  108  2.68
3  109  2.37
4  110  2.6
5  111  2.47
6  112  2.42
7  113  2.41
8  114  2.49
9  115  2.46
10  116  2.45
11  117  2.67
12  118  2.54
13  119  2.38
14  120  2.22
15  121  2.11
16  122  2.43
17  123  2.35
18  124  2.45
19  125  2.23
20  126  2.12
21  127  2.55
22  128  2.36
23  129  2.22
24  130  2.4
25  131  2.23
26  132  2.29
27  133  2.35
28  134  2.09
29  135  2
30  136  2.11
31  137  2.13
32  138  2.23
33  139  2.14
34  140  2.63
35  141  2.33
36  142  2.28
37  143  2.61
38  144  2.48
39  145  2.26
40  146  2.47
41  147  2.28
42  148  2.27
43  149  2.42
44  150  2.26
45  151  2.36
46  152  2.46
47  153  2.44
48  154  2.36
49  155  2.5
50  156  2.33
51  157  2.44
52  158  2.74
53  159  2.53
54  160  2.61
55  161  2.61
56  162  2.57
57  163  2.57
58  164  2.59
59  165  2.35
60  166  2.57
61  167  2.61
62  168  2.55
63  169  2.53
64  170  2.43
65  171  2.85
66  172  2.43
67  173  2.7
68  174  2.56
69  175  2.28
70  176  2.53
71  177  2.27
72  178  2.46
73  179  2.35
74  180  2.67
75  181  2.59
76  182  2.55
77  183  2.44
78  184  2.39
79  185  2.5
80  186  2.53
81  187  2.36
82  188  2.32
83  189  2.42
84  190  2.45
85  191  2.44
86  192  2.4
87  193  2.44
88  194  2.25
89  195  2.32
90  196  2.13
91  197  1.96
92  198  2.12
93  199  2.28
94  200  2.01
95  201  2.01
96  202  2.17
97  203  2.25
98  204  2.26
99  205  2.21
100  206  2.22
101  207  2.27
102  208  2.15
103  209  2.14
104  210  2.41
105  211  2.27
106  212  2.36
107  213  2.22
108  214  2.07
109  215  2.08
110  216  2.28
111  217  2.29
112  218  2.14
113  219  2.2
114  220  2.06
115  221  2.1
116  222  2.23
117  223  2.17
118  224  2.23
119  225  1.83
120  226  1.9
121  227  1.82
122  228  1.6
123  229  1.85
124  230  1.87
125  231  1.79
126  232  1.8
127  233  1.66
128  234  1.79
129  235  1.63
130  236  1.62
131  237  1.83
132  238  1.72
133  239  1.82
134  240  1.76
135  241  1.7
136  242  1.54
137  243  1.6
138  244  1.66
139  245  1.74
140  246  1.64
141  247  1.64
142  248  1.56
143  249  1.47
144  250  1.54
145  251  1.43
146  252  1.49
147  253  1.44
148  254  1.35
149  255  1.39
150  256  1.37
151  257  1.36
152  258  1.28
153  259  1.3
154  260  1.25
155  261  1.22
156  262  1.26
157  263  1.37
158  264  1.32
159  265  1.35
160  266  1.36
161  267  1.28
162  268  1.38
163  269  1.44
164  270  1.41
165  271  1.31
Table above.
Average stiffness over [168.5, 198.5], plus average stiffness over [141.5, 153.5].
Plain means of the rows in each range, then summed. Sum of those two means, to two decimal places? 4.80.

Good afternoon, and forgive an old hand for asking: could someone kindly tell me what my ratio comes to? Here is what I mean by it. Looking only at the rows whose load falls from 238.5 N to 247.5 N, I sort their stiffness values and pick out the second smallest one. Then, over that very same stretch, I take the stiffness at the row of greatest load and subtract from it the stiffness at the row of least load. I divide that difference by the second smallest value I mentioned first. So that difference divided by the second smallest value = -0.11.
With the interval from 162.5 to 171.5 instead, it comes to 0.12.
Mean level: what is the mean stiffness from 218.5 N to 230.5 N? 1.99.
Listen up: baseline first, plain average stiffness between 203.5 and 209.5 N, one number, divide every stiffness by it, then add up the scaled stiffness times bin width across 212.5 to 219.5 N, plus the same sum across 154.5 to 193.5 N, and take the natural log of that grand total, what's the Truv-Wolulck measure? 3.9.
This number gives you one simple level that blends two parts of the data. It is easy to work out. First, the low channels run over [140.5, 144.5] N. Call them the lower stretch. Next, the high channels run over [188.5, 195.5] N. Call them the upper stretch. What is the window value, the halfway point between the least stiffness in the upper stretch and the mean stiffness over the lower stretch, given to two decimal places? 2.34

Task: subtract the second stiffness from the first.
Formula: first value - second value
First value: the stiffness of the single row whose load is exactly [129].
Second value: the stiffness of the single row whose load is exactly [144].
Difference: -0.26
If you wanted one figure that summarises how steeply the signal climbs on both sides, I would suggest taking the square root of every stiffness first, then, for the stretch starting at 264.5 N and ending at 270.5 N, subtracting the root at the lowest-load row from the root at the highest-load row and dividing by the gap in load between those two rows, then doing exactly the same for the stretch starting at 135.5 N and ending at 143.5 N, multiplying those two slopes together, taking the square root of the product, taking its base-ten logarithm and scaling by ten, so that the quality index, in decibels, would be -20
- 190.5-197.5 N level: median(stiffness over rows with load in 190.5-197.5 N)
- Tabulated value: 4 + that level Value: 6.3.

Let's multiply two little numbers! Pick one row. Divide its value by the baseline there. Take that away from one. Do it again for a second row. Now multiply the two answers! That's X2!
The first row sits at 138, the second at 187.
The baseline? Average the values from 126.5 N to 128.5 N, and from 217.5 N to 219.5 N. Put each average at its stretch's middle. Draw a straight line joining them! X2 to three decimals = -0.003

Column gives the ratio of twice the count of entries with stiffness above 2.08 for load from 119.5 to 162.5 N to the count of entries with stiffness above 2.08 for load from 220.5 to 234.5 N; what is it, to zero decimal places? 21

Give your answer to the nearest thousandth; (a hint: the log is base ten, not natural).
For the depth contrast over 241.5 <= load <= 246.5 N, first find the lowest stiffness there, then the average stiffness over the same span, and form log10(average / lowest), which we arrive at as 0.026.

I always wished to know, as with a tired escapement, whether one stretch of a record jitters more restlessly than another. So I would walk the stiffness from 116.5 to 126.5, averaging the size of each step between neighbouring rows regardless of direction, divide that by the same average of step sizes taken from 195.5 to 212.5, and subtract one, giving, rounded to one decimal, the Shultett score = 0.4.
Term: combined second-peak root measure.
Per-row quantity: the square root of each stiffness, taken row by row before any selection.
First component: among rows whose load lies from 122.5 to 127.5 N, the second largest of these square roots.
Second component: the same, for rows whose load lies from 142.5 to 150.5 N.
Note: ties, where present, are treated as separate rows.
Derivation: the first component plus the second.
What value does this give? 3.14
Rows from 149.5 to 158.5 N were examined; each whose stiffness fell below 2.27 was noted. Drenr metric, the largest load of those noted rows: 150 N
